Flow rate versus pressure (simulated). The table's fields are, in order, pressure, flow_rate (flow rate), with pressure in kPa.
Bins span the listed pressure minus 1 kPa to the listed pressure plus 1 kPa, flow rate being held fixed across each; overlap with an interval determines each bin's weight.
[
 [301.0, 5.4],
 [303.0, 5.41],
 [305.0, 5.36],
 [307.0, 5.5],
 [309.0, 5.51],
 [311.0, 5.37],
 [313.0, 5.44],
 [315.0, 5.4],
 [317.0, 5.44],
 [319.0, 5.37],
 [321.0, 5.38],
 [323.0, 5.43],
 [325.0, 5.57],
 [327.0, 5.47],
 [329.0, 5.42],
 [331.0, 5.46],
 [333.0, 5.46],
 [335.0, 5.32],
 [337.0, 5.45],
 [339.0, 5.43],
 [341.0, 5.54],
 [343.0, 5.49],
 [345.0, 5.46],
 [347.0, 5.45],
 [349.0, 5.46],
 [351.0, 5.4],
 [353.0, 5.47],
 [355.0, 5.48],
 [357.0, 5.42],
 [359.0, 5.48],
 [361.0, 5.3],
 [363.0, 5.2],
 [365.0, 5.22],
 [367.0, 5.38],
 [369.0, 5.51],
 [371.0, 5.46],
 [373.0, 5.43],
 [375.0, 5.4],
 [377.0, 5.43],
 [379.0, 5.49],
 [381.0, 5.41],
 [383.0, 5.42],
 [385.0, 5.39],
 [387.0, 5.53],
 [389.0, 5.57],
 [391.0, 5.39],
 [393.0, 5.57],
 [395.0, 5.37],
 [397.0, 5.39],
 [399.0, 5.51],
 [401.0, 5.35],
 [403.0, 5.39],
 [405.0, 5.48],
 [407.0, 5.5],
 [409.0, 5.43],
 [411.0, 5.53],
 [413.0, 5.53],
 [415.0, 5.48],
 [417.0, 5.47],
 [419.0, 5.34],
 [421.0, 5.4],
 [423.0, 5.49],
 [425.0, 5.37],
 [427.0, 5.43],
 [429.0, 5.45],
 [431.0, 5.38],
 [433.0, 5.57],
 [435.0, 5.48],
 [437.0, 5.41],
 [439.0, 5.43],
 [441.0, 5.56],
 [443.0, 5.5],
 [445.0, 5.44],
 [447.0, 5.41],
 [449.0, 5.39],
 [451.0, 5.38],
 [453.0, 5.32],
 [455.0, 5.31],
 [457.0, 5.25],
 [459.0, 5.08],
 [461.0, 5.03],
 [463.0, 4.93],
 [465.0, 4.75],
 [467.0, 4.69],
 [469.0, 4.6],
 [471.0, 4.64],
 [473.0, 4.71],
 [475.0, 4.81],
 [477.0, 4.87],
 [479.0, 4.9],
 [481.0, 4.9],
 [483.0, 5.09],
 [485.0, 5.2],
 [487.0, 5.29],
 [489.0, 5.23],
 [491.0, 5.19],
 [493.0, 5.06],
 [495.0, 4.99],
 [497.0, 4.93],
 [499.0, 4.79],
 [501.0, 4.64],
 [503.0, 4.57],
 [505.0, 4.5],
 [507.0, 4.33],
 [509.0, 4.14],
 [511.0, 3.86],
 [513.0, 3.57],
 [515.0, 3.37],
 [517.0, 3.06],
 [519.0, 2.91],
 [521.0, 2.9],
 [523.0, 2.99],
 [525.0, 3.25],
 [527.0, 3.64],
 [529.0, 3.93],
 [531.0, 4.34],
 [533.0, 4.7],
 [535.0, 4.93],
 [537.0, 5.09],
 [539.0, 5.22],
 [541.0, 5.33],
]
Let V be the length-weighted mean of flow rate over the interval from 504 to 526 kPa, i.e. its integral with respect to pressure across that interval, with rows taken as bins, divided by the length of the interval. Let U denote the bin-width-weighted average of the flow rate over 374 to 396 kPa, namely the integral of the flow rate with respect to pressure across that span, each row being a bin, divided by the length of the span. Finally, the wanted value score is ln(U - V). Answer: 0.7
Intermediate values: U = 5.45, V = 3.5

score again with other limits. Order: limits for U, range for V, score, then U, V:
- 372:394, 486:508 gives -0.5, 5.46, 4.9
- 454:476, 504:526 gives 0.3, 4.89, 3.5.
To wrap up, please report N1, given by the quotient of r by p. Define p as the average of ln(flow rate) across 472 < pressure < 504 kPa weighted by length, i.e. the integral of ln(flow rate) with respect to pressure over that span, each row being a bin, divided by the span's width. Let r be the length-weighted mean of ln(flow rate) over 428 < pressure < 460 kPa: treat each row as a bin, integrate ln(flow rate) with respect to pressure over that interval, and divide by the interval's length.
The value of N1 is 1.05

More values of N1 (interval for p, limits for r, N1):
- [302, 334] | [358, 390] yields 1.00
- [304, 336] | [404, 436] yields 1.00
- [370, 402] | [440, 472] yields 0.97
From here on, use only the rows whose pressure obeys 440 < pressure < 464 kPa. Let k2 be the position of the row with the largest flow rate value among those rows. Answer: 441.0 kPa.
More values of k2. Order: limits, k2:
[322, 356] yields 325.0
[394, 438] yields 433.0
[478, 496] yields 487.0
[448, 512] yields 449.0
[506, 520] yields 507.0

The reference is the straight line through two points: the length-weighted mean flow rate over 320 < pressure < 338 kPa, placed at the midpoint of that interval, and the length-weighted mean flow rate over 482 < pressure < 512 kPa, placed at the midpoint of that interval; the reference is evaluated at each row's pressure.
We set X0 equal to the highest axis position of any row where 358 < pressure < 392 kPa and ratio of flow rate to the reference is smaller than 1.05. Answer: 391.0 kPa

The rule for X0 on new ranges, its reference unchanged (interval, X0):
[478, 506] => 505.0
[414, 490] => 481.0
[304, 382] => 381.0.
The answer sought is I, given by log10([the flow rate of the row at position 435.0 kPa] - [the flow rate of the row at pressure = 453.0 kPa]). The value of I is -0.80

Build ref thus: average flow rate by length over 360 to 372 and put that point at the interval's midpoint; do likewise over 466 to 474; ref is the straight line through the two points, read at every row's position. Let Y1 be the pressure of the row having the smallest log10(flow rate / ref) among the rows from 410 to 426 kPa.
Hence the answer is 419.0 kPa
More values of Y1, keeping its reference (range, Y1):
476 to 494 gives 477.0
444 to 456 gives 453.0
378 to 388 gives 381.0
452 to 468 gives 467.0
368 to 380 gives 375.0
